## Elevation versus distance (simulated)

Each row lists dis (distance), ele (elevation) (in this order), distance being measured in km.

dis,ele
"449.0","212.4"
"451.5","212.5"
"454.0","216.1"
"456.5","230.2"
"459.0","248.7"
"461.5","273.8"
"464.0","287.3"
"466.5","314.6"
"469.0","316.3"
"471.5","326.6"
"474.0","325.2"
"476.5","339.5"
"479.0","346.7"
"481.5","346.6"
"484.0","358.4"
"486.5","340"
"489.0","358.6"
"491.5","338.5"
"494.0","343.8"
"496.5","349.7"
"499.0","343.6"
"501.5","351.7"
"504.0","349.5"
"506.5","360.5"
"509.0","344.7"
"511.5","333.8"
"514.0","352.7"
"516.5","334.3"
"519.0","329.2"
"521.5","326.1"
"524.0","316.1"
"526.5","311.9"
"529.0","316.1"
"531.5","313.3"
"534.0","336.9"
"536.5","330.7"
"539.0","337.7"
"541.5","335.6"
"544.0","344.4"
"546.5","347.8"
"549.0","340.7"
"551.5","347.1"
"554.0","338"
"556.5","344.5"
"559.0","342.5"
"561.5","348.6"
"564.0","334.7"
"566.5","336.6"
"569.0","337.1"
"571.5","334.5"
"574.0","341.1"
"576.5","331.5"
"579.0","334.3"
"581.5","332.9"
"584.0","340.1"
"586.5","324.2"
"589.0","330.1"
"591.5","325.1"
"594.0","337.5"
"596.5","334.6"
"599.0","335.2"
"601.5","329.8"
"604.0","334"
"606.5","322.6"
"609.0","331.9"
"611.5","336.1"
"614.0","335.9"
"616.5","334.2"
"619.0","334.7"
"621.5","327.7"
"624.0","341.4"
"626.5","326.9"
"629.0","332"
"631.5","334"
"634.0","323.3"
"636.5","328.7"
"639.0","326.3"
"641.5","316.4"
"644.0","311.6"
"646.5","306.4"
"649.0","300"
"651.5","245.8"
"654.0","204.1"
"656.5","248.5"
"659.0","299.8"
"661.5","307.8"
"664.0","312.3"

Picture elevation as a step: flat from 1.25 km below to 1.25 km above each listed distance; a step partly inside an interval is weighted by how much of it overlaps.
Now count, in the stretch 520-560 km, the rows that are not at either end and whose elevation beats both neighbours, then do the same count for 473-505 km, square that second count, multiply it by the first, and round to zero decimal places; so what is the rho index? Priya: 150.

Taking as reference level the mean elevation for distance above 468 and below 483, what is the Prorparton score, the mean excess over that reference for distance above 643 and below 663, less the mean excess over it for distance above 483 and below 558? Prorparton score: -61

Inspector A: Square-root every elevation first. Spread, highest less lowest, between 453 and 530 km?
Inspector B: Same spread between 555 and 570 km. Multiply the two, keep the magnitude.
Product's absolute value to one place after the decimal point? 1.6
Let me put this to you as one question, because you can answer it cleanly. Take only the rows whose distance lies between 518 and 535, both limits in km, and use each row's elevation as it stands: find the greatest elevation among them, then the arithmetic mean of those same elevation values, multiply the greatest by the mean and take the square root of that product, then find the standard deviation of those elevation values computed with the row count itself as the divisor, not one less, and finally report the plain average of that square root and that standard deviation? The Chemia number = 169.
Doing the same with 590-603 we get 170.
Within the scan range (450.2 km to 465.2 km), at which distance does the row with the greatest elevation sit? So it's 464.0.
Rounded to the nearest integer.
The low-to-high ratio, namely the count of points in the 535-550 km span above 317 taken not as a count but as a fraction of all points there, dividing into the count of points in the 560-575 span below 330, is 0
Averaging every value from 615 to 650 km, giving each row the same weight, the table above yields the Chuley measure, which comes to 325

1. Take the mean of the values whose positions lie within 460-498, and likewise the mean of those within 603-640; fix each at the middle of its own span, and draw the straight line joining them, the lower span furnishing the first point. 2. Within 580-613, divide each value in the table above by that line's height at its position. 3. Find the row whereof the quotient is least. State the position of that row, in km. 606.5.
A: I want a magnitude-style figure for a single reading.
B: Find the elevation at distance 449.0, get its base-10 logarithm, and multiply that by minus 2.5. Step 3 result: -5.82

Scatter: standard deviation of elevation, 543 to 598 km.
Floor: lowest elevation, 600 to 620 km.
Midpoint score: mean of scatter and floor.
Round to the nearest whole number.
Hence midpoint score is 165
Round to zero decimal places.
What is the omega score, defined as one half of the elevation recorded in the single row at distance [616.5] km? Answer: 167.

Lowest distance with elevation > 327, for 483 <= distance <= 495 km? 484.0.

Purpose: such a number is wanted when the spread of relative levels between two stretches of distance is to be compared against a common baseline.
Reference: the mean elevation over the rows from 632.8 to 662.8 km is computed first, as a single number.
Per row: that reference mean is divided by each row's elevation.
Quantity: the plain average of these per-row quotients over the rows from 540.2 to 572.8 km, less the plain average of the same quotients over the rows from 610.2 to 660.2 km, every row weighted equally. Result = -0.10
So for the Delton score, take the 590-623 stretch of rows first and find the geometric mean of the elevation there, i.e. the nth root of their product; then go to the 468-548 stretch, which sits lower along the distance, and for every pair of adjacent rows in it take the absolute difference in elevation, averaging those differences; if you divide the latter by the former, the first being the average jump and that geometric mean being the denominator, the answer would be 0.0277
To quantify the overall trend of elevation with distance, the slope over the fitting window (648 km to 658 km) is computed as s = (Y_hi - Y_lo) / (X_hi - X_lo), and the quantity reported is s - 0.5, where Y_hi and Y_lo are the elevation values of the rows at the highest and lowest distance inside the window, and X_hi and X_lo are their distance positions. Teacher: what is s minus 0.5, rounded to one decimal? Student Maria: -7.4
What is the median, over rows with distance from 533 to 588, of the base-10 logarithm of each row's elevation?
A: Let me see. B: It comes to 2.53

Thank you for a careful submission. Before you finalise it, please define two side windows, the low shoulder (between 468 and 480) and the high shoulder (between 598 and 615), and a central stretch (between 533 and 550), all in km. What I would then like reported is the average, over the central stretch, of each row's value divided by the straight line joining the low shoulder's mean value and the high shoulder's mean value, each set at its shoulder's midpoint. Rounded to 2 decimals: 1.02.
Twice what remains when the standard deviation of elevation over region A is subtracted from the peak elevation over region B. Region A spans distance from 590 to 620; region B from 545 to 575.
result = 688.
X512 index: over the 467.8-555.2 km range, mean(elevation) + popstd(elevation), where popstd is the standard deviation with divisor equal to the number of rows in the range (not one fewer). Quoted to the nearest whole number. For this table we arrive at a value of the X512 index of 351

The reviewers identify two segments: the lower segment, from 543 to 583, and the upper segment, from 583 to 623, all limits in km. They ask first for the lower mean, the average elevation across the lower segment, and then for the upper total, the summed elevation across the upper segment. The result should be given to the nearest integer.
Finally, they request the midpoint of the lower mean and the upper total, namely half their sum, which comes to 2827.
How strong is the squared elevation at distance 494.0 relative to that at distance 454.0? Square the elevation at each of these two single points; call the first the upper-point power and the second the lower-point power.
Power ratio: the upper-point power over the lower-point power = 2.5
